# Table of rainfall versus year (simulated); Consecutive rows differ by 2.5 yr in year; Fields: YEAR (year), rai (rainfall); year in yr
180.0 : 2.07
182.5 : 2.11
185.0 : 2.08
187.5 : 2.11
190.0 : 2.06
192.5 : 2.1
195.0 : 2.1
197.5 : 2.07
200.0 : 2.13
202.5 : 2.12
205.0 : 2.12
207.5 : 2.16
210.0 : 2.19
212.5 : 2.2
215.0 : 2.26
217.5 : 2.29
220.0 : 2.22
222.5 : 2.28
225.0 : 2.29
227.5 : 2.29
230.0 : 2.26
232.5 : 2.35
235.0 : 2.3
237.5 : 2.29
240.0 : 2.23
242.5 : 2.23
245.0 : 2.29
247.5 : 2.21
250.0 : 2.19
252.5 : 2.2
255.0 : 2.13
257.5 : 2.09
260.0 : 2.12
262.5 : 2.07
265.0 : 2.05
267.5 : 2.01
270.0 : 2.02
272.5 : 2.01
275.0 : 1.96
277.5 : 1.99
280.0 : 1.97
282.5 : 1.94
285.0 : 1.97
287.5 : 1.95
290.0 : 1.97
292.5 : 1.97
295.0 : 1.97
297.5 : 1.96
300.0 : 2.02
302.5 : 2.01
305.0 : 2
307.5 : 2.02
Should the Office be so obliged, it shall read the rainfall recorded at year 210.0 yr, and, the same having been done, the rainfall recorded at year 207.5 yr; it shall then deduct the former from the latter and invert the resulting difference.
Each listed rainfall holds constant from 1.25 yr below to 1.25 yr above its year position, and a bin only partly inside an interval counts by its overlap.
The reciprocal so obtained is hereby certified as -33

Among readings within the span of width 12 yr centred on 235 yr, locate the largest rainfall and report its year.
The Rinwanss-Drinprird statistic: 232.5 yr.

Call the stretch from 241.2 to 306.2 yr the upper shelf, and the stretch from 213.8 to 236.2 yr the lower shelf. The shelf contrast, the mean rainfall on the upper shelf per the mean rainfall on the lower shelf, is 0.898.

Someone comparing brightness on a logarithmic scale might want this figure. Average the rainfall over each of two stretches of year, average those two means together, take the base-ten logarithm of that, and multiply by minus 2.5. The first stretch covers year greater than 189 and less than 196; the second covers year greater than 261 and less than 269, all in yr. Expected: -0.79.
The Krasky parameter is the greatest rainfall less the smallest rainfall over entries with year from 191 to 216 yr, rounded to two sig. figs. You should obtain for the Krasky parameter 0.19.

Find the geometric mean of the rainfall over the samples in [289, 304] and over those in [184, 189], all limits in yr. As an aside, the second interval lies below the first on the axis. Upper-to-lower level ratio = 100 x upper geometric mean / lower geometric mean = 94.7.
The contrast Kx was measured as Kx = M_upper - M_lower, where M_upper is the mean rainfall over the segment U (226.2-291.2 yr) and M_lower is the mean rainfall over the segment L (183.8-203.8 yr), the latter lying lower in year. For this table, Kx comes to 0.023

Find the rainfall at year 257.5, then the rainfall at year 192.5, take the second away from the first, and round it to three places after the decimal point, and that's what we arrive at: -0.010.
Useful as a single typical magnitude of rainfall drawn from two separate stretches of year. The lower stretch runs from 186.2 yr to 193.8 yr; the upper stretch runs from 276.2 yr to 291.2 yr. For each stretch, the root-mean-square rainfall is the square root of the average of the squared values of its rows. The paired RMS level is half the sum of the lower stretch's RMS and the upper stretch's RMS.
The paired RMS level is 2.03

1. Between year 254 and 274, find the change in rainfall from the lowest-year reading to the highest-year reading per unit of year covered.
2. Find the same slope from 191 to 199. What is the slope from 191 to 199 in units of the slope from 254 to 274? 0.9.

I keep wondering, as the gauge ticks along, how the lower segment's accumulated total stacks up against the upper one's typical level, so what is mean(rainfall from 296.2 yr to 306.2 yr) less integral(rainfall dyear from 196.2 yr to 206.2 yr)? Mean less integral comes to -19.1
